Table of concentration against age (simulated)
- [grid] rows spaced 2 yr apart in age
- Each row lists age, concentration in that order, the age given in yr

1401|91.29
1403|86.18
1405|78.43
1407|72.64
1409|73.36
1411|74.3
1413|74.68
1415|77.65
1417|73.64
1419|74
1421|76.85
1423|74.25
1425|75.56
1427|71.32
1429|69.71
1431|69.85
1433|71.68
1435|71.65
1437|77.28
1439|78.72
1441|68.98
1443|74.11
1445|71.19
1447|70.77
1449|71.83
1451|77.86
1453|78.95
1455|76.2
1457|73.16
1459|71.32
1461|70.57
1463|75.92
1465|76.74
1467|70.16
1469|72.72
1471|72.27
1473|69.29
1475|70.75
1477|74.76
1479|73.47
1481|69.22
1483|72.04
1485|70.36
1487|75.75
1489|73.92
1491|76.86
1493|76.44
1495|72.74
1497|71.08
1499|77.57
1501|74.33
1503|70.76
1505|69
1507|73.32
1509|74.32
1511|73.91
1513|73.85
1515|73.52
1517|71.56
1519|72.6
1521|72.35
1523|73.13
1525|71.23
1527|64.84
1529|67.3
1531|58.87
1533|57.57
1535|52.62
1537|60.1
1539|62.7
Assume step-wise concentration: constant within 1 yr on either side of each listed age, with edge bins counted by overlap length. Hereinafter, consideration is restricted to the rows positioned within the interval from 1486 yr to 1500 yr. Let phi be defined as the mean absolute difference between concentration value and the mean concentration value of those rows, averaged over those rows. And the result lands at 2.00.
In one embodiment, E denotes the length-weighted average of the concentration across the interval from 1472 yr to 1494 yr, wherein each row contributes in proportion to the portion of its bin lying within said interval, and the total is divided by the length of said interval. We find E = 73.0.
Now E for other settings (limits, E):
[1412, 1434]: 73.6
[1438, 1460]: 73.9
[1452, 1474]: 73.4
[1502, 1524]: 72.6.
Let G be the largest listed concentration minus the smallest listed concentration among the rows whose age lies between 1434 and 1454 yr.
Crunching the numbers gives 10.0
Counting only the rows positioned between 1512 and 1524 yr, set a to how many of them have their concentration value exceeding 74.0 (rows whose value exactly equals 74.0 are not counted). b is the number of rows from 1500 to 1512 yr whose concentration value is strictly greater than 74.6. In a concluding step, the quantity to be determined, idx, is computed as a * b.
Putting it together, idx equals 0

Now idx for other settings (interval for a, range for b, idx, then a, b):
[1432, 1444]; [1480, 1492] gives 6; 3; 2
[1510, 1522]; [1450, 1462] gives 0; 0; 3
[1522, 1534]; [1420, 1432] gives 0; 0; 2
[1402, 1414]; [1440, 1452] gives 4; 4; 1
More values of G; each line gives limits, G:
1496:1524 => 8.6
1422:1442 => 9.7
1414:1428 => 6.3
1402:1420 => 13.5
